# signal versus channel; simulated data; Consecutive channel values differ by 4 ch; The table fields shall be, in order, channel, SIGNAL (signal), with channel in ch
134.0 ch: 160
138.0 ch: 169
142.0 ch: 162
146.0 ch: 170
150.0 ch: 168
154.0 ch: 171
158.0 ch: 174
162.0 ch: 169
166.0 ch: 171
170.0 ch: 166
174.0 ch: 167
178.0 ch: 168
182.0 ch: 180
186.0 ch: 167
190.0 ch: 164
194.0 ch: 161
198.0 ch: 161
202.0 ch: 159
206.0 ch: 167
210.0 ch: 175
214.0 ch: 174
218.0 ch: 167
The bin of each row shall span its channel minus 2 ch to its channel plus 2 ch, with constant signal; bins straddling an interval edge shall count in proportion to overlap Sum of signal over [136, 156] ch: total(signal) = 840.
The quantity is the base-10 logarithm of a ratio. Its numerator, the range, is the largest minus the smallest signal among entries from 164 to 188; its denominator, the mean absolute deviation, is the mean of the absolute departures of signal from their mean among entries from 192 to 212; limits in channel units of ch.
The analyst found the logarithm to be 0.44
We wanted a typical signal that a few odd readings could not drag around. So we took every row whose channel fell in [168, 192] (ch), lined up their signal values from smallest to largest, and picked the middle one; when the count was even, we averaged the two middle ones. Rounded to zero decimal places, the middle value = 167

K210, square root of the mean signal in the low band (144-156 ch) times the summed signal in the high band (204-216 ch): 295.9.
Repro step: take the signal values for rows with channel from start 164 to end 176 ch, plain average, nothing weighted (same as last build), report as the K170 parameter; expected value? 168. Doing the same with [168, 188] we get 170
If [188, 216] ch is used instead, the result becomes 166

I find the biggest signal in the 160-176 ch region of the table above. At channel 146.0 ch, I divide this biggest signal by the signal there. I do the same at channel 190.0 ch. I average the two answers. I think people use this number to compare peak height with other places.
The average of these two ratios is 1.02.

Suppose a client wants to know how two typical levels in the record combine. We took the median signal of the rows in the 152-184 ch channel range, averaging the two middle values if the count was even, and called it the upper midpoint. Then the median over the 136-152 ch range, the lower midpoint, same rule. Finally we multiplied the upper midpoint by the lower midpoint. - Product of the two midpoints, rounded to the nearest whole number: 28645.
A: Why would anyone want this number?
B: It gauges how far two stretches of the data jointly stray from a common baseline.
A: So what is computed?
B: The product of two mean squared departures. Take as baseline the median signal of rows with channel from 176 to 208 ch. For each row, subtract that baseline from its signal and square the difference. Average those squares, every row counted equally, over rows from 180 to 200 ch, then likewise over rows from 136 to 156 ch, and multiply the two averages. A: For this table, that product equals 830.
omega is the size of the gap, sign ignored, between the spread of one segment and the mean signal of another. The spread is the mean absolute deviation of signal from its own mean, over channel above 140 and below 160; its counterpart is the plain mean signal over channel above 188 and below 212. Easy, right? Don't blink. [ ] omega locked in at 161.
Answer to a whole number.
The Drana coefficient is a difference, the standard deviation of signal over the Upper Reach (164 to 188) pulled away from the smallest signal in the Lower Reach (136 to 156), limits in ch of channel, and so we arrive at 157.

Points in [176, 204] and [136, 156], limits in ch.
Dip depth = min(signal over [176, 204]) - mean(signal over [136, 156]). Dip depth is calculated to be -9.0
